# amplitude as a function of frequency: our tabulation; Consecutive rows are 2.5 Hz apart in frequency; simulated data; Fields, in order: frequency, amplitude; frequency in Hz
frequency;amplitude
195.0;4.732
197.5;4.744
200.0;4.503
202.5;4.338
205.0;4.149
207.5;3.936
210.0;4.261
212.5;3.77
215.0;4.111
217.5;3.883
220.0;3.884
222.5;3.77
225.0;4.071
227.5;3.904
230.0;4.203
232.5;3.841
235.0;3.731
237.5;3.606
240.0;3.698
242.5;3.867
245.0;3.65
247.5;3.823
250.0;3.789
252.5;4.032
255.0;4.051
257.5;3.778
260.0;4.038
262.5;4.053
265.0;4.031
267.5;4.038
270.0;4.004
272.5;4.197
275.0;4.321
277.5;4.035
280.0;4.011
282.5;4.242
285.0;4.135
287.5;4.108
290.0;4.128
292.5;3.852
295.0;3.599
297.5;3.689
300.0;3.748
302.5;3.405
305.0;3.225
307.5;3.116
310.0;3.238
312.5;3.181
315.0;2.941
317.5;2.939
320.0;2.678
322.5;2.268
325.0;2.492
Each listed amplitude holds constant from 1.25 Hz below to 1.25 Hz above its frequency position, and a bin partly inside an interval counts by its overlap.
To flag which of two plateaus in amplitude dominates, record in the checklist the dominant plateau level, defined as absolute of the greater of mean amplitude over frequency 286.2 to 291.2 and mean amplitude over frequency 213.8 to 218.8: 4.12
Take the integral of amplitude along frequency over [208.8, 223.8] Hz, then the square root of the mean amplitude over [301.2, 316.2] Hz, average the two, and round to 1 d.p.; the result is 30.5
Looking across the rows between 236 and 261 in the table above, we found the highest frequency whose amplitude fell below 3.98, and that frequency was 257.5 Hz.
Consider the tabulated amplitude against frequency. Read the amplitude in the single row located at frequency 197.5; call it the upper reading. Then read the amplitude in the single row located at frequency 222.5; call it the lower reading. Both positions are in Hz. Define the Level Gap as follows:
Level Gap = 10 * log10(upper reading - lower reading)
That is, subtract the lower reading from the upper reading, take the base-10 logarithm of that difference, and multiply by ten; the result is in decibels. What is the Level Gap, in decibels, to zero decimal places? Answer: 0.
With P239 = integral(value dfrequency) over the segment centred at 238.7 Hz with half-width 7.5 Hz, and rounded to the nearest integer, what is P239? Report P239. 56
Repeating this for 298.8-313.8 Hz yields 50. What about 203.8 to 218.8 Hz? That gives 60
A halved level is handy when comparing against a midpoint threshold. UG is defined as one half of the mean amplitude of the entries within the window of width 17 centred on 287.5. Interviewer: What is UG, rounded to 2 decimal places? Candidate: 2.01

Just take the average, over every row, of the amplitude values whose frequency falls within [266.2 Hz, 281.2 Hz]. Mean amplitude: 4.10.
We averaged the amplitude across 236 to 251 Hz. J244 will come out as 3.74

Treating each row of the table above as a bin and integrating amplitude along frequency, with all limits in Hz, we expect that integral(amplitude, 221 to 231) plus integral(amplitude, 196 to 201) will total 63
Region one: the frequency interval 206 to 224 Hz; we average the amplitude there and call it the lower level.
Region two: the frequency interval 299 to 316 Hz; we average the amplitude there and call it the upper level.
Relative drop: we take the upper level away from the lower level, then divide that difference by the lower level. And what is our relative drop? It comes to 0.17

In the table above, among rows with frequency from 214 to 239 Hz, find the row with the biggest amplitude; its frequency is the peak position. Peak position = 230.0 Hz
